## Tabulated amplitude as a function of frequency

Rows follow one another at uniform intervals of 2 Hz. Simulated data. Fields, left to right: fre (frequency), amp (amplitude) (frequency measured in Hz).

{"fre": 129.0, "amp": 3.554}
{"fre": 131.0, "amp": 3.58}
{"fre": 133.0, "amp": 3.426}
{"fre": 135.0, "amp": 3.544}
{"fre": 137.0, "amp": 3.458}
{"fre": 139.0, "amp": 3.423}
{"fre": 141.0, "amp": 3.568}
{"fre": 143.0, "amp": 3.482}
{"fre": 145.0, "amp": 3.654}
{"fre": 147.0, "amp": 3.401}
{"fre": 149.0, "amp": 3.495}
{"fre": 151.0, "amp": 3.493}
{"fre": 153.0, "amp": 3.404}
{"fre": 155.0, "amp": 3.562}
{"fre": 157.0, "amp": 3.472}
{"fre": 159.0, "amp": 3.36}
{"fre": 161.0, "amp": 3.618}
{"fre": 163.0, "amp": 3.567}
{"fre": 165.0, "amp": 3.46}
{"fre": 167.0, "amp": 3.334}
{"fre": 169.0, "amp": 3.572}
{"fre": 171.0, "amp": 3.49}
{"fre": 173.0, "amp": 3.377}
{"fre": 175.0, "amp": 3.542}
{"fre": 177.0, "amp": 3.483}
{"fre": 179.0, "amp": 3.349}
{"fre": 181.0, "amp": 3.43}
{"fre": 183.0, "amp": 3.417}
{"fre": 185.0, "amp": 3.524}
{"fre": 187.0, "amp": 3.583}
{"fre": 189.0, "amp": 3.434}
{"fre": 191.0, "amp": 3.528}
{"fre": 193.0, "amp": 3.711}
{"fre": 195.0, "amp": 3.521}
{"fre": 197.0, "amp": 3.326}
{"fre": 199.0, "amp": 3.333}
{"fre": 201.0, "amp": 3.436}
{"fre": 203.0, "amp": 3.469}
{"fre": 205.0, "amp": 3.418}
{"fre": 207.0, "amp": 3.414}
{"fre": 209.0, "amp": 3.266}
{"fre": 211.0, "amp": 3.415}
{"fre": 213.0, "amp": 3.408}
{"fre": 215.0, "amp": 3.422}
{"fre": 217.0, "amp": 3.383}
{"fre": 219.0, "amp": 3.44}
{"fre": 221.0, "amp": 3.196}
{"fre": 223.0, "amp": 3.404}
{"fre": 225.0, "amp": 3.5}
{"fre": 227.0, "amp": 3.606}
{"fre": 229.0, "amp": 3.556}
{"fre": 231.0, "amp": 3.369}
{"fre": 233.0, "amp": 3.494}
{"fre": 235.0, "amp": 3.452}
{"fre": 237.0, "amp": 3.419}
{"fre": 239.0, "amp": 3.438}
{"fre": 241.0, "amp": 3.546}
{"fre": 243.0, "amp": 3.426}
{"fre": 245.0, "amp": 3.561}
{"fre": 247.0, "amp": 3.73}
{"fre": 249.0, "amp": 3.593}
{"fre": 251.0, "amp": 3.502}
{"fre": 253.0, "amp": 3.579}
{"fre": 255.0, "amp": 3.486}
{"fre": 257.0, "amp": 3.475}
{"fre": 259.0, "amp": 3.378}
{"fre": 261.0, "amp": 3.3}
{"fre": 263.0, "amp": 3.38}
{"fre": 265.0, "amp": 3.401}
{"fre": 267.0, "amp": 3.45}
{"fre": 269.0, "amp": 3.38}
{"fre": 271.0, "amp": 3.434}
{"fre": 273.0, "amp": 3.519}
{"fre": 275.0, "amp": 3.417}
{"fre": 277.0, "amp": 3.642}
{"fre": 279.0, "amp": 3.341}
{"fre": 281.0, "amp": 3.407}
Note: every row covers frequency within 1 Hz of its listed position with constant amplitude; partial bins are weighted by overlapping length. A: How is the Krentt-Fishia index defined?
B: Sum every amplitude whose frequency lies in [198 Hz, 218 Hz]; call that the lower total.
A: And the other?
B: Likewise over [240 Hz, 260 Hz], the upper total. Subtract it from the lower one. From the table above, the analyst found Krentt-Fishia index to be -1.3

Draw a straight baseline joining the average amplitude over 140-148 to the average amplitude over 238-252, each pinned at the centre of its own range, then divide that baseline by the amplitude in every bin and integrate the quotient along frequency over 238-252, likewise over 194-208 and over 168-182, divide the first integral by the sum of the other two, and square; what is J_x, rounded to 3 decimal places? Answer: 0.237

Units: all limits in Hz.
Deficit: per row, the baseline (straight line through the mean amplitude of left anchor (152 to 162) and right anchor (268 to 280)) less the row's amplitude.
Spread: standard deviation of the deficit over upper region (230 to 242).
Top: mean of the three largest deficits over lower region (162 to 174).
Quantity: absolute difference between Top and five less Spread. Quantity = 4.85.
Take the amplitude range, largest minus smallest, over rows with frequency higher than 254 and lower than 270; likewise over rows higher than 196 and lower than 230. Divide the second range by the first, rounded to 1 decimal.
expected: 2.2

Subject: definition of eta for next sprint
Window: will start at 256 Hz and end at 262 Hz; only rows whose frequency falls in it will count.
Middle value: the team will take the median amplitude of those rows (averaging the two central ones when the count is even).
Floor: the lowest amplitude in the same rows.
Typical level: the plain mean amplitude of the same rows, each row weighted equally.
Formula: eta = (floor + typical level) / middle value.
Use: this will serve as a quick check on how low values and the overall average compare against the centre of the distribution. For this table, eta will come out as 1.98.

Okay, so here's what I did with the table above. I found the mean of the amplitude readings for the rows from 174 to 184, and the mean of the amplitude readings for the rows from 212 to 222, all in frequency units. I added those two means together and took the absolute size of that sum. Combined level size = 6.81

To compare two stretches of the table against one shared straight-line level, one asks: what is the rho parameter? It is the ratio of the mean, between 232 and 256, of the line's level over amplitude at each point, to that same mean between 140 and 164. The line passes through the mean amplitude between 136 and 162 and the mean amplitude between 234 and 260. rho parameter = 1.000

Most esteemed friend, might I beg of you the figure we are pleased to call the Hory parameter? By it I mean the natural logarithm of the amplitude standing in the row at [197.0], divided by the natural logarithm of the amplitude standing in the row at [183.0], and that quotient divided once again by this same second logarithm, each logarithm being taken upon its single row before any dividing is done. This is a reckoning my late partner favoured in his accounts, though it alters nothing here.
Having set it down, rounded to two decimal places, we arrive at 0.80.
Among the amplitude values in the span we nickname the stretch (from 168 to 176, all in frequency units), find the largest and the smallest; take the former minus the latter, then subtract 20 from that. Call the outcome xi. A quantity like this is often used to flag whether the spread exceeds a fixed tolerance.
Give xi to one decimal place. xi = -19.8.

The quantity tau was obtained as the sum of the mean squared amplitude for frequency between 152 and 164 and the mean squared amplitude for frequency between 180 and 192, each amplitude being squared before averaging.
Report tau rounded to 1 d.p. 24.4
